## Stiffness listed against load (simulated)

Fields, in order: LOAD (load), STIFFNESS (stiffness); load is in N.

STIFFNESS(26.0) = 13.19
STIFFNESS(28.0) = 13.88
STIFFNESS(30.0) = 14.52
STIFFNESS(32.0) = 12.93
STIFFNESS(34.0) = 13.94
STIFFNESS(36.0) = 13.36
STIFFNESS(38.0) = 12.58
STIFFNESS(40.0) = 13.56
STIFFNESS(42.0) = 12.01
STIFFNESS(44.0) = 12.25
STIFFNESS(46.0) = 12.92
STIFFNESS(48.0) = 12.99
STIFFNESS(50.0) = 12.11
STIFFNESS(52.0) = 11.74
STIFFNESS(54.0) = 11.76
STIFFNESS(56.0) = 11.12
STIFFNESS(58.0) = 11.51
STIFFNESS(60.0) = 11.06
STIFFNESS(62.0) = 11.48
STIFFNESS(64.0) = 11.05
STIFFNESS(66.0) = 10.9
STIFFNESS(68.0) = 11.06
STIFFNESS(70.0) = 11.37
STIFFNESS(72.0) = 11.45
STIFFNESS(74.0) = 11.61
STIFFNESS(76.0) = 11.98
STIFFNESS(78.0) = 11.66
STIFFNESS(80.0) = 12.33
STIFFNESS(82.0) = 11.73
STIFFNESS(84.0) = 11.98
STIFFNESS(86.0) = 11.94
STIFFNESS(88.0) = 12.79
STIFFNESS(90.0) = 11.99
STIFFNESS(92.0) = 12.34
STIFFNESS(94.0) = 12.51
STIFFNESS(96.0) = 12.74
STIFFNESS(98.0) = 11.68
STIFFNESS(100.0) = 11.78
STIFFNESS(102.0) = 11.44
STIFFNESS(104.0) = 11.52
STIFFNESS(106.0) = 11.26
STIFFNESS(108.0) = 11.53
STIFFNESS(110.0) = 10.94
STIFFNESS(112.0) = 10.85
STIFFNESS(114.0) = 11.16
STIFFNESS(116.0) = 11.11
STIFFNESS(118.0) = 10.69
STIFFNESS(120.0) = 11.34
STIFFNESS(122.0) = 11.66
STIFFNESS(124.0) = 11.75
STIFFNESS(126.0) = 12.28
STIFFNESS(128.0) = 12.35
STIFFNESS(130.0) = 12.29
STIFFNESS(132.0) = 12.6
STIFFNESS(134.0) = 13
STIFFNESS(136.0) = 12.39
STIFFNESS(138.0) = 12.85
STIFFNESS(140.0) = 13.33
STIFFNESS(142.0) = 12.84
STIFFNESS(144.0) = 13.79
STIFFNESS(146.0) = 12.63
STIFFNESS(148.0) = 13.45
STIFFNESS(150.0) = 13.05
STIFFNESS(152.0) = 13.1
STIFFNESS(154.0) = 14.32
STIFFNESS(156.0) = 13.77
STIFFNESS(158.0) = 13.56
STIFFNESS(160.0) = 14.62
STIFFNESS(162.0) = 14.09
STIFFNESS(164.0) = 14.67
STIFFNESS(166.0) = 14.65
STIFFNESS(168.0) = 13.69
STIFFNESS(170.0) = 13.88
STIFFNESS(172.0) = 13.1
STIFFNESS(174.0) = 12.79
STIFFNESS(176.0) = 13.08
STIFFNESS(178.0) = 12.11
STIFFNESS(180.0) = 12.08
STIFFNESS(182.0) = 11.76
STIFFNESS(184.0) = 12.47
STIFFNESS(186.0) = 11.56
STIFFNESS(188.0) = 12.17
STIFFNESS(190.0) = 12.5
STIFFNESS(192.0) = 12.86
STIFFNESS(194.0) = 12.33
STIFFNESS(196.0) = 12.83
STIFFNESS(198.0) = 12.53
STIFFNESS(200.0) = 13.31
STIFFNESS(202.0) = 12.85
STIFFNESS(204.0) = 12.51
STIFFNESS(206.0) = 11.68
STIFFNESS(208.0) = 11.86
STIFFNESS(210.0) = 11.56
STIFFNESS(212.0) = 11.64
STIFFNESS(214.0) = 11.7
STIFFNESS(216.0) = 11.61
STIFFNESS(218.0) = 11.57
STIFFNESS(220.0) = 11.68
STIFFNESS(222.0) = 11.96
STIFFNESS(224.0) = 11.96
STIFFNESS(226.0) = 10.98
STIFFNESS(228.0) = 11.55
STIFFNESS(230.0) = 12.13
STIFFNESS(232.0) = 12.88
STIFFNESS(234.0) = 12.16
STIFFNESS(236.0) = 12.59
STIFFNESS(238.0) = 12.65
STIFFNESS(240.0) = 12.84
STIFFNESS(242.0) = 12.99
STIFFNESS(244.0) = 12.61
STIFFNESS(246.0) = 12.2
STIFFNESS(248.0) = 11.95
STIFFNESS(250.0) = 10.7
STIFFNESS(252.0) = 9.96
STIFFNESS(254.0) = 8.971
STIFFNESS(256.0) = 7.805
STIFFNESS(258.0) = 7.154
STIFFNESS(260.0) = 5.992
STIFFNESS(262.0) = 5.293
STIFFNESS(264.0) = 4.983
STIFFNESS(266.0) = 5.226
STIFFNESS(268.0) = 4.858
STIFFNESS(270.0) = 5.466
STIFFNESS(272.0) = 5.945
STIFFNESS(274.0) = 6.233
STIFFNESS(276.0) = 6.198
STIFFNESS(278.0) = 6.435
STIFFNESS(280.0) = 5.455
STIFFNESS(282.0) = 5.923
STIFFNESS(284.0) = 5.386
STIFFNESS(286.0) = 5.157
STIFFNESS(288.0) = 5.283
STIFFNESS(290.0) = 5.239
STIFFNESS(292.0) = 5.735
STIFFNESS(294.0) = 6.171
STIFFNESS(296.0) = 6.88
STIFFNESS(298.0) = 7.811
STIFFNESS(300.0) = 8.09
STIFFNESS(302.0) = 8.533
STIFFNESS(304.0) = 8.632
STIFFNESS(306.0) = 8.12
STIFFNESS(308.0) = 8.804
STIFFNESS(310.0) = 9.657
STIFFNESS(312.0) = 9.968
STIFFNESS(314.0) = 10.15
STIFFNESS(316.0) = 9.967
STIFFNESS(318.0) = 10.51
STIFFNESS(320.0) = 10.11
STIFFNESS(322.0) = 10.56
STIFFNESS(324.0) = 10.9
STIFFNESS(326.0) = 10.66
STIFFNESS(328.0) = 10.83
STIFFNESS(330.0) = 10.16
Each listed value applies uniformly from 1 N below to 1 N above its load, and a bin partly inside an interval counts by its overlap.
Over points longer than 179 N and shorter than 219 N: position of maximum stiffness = 200.0 N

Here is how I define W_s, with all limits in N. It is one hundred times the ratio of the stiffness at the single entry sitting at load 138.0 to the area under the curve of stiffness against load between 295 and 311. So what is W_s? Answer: 9.7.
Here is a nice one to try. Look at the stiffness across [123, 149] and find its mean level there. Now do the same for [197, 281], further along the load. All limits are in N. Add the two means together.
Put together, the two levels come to 22.8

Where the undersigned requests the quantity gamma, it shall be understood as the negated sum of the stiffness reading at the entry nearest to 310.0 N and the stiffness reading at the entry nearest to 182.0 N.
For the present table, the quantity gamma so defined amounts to -21.4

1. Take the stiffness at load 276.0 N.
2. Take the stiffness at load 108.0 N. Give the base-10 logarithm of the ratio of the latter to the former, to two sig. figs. 0.27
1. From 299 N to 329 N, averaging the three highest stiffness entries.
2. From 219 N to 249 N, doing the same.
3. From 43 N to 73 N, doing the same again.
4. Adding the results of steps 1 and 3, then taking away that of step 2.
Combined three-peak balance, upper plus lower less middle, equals 10.6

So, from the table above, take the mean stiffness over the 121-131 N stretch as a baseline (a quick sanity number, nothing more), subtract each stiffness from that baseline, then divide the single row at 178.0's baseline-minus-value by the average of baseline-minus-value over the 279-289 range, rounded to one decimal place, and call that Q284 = 0.0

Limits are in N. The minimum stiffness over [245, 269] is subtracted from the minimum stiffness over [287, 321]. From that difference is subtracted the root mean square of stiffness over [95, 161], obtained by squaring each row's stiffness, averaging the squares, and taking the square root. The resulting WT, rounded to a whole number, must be -12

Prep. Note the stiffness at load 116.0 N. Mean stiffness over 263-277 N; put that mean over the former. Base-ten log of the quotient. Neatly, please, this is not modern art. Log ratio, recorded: -0.30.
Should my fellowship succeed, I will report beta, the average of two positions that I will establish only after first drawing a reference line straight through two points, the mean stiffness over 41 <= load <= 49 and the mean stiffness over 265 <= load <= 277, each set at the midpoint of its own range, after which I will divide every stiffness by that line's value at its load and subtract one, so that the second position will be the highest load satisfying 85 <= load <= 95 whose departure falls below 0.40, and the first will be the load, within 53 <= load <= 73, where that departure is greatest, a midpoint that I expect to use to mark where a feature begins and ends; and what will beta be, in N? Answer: 83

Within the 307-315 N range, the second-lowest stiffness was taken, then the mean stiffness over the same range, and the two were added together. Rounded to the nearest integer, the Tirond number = 19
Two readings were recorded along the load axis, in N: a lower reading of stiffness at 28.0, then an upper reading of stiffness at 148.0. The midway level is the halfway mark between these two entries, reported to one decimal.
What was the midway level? 13.7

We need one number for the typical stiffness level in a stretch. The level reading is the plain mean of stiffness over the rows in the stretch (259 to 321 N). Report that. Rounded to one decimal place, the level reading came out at 7.0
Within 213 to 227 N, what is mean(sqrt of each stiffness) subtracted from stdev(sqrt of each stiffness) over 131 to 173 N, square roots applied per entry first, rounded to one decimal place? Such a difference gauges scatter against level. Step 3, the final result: -3.3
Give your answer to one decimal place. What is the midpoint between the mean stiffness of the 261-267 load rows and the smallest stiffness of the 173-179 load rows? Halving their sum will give 8.6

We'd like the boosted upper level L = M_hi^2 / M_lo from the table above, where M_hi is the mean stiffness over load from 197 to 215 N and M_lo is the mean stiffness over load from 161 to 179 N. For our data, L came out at 10.9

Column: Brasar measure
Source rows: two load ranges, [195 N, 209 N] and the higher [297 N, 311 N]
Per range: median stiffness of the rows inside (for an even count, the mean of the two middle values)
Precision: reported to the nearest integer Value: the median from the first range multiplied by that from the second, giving 107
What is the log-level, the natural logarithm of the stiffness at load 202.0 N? 2.55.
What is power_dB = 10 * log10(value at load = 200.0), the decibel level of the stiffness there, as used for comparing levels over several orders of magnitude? 11.2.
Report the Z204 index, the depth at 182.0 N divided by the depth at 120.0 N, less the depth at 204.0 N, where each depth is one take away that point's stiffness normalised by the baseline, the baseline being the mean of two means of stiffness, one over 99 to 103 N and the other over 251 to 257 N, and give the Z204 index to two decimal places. 1.61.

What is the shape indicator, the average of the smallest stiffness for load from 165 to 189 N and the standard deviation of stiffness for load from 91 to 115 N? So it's 6.1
